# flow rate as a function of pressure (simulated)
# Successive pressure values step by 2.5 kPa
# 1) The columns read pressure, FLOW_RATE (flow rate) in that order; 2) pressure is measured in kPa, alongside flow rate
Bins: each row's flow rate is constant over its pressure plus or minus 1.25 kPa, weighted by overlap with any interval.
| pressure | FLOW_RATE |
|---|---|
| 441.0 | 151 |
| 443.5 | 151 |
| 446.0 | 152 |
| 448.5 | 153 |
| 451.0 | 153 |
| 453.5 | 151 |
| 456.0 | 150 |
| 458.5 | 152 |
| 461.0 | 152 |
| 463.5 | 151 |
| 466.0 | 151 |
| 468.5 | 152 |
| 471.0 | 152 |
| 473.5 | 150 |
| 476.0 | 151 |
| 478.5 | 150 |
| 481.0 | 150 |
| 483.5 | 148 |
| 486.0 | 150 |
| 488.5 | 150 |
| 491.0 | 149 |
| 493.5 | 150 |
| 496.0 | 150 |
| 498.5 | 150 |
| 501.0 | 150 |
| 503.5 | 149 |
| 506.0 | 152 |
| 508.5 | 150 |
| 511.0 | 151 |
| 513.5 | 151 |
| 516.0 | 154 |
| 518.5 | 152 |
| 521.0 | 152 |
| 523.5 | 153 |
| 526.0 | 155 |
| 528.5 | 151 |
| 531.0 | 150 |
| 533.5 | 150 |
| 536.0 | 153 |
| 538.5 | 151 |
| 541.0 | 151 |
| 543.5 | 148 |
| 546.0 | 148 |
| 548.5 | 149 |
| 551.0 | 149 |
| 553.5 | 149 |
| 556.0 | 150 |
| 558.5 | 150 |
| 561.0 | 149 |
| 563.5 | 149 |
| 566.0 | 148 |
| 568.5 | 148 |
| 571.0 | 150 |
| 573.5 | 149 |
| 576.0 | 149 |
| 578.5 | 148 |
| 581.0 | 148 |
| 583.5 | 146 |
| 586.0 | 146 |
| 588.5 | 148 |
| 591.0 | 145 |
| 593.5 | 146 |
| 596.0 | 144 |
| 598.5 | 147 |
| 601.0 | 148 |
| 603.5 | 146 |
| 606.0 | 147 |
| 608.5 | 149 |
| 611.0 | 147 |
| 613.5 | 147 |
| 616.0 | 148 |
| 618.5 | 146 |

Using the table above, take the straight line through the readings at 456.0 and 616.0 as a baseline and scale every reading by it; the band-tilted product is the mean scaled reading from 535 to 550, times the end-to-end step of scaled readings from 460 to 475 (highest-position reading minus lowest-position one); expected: -0.012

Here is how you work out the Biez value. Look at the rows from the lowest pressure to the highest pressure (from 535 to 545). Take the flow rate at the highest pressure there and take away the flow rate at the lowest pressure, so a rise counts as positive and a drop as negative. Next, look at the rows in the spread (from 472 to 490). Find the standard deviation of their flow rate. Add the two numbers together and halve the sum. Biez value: -2.1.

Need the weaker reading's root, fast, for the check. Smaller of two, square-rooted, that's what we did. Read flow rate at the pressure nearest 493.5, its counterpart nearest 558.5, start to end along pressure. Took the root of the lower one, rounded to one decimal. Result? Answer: 12.2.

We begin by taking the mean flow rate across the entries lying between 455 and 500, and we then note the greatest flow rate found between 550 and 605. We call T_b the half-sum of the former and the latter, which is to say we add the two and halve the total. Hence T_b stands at 150.2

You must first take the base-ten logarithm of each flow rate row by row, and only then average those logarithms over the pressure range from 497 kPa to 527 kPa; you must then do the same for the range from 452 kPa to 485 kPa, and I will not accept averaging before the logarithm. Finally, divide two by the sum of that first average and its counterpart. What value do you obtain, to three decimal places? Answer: 0.459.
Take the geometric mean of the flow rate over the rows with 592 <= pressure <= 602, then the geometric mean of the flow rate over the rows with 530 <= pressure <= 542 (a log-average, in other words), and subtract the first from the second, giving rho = 4.8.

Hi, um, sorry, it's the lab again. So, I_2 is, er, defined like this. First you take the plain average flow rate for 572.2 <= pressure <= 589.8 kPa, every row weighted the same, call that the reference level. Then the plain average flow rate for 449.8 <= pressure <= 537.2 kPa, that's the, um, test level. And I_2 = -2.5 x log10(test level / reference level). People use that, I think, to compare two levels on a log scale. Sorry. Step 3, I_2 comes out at -0.024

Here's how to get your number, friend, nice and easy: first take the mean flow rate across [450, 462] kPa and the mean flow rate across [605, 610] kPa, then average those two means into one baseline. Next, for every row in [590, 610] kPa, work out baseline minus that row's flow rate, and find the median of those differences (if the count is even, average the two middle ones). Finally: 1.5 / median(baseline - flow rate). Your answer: 0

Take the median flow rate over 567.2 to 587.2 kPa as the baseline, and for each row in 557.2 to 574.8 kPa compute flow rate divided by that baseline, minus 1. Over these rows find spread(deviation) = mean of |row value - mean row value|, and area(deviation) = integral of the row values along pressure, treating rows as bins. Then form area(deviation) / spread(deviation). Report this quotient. 31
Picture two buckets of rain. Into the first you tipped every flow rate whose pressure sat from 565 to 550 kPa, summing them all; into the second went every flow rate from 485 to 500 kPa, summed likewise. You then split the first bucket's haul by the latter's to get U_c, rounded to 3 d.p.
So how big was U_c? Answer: 0.997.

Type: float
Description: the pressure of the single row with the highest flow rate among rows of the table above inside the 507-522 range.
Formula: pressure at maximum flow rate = 516.0 kPa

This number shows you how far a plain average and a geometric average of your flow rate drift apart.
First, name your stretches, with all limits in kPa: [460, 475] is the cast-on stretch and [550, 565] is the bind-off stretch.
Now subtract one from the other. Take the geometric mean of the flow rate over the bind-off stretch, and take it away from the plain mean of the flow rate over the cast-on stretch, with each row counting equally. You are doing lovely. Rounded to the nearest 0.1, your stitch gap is 2.0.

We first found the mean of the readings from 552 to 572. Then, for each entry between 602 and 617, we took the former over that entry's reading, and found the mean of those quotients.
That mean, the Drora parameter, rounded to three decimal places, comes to 1.012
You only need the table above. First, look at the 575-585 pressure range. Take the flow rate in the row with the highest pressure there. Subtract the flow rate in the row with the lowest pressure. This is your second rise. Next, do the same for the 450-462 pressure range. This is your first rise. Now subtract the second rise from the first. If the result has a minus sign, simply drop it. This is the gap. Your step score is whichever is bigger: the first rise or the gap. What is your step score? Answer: 2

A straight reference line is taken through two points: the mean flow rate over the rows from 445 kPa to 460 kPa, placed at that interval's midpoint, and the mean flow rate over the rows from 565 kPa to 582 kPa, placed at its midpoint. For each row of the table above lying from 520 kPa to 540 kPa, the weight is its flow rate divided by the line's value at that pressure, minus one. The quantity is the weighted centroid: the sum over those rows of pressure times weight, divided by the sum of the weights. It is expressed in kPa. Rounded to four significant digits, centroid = 528.5 kPa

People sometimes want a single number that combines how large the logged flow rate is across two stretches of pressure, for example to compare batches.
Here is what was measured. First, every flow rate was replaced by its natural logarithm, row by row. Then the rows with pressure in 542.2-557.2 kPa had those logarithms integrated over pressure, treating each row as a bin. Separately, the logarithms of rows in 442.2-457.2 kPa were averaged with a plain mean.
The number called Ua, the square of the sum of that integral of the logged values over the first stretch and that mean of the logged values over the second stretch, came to 6410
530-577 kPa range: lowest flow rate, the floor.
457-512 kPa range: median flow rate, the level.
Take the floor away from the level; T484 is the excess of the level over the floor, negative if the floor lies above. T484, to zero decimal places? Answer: 2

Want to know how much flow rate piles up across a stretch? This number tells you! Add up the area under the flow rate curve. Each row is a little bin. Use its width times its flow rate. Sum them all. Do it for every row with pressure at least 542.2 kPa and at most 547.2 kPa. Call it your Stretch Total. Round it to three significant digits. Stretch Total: 740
